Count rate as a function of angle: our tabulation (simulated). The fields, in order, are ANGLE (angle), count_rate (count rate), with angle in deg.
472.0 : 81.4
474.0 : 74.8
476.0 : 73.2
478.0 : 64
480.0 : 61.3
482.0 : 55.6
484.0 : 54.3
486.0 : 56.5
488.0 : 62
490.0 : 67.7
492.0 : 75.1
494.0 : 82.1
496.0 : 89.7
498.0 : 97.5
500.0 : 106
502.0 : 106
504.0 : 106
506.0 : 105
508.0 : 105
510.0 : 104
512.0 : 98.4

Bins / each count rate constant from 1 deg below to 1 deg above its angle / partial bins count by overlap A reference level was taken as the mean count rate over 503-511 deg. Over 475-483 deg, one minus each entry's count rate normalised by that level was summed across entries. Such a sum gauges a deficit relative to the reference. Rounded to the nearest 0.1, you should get 1.6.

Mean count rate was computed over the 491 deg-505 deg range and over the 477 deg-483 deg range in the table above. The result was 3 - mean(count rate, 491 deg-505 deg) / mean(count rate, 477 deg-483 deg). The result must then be 1.43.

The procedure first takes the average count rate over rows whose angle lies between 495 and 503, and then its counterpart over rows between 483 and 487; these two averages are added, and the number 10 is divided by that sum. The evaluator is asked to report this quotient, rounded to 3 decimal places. 0.064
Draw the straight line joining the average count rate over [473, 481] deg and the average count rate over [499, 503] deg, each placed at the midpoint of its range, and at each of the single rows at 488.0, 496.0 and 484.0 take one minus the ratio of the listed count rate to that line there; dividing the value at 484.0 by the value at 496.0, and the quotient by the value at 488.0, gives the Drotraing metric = 13.3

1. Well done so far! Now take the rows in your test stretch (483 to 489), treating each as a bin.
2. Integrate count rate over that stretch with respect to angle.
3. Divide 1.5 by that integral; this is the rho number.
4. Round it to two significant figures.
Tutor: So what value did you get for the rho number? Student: 0.0043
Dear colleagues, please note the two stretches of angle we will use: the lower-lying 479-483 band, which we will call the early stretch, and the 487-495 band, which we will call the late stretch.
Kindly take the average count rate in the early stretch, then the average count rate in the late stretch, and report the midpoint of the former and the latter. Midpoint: 65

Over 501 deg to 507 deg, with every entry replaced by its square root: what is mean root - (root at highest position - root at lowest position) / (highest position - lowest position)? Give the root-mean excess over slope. 10.3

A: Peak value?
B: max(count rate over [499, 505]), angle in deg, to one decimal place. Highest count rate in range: 106.0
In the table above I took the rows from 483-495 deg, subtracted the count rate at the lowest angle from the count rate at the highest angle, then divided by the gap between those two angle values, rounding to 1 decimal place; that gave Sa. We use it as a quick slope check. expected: 2.8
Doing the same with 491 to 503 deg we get 3.1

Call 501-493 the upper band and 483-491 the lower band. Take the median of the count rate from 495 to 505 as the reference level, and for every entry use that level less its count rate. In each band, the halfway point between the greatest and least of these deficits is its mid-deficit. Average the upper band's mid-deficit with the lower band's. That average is 28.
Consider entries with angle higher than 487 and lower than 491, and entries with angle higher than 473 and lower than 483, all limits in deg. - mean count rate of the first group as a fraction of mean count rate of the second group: 1.0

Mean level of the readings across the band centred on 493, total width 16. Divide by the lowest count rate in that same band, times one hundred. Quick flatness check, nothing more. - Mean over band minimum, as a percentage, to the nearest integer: 141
